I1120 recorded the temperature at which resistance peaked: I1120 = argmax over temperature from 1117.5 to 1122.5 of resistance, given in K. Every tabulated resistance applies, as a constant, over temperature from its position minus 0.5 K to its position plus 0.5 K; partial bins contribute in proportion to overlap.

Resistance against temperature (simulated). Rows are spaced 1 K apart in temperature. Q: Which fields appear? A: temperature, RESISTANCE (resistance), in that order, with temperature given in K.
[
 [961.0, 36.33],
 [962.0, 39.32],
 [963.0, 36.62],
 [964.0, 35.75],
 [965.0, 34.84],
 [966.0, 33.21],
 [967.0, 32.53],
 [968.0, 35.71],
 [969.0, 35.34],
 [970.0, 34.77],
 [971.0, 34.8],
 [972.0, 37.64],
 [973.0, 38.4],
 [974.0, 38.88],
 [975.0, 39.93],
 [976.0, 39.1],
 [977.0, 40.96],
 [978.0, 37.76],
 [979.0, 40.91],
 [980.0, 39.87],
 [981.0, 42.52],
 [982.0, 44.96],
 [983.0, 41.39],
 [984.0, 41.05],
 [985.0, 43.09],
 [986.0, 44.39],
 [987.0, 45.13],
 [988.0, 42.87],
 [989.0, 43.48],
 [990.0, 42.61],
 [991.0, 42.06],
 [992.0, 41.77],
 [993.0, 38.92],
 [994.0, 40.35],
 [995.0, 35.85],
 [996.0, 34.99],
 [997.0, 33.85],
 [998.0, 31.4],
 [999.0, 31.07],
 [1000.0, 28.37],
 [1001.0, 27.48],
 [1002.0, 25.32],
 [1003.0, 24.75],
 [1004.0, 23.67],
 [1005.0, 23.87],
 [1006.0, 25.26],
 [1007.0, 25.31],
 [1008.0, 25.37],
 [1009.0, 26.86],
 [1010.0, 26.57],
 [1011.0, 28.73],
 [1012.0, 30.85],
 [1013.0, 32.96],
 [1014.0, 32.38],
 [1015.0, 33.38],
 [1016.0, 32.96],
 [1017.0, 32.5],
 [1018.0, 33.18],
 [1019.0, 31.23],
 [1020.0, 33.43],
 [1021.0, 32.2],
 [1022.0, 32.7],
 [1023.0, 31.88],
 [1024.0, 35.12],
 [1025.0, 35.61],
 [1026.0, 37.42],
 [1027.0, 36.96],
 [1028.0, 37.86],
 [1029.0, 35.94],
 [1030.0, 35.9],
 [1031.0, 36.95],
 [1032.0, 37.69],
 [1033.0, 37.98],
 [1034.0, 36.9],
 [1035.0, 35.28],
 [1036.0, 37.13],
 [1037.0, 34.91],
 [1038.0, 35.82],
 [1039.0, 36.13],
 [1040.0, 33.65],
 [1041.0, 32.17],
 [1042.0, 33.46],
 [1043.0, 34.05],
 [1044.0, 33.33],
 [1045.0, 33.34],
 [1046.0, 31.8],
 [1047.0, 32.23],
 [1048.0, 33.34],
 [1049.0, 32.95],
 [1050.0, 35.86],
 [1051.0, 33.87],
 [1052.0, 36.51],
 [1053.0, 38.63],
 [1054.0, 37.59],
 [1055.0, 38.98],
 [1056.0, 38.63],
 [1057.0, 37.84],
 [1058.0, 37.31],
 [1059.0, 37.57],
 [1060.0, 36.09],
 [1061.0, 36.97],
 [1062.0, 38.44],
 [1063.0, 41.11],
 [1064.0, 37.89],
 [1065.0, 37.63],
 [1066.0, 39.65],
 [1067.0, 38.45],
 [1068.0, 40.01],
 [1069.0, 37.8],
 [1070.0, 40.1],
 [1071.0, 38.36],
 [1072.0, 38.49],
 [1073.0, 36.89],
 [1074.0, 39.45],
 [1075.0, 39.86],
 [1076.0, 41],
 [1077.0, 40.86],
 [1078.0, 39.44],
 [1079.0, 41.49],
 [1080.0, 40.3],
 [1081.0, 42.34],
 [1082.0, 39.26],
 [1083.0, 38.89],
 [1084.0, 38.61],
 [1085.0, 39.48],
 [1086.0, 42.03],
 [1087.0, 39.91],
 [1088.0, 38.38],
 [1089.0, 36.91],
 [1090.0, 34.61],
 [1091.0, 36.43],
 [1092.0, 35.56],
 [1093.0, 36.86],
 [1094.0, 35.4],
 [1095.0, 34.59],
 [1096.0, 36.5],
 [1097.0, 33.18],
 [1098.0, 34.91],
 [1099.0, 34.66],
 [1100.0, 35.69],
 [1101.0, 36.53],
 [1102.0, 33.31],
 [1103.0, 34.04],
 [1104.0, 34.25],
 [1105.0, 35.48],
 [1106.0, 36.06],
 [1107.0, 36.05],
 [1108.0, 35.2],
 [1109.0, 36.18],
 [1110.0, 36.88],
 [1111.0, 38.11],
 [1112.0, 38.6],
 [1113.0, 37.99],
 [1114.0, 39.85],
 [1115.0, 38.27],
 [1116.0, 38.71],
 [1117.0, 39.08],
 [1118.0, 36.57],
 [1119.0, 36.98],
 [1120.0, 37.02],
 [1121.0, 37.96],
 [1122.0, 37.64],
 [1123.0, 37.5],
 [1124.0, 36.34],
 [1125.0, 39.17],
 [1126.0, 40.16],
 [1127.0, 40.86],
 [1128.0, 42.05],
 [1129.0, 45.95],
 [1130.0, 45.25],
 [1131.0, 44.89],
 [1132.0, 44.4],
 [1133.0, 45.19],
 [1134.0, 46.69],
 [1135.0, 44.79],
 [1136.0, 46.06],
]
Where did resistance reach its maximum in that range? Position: 1121.0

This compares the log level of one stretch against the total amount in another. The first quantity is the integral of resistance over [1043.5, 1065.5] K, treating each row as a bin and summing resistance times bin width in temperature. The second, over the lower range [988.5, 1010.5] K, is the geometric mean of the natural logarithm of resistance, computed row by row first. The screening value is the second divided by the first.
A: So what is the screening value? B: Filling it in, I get 0.0043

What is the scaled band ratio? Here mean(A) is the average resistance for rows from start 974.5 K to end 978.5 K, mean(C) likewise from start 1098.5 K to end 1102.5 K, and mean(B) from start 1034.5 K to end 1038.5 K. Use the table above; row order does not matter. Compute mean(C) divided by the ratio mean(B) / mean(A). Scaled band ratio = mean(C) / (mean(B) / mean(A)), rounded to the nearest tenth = 38.6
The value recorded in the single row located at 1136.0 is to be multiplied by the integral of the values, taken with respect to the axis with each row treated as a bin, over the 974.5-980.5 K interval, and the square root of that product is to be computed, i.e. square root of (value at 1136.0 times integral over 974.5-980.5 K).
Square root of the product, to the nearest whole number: 105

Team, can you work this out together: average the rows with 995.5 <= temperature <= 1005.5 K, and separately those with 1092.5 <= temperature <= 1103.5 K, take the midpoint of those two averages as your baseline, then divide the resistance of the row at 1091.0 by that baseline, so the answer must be 1.15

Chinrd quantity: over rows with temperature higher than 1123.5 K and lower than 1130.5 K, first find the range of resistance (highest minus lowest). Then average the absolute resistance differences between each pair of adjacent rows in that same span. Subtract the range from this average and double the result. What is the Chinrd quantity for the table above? -16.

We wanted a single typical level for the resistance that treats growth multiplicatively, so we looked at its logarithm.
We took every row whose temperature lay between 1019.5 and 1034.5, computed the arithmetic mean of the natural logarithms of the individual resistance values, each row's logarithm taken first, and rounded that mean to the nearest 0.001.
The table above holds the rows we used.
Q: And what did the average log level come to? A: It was 3.572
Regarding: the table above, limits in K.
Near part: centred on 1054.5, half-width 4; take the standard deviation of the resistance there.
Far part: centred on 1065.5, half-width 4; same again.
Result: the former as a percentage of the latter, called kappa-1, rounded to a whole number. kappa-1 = 132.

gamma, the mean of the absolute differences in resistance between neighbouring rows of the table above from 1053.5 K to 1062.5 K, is 0.9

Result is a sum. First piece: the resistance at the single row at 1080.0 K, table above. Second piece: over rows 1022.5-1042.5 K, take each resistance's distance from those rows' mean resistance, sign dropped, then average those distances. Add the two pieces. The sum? 42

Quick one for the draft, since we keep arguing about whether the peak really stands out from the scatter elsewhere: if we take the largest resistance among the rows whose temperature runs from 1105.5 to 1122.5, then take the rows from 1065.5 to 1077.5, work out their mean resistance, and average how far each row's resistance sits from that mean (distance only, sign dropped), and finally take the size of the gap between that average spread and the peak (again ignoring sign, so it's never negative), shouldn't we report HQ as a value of 38.8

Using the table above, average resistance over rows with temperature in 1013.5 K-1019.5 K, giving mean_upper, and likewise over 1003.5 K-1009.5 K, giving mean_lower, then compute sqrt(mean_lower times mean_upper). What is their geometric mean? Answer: 29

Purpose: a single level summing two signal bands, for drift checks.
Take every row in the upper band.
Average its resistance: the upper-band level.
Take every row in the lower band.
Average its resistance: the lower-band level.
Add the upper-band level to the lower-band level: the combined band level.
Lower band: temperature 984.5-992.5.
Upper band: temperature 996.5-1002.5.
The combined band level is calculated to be 72.8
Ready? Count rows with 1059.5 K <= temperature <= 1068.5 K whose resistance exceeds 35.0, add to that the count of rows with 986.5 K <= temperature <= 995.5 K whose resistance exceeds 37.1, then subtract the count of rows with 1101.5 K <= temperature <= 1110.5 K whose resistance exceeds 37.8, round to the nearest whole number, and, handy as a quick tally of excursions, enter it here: 17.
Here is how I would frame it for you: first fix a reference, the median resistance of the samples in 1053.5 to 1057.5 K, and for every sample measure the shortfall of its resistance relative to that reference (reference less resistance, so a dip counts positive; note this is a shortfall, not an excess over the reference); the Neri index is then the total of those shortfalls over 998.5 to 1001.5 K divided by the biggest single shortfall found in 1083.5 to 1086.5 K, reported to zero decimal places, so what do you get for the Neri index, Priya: -74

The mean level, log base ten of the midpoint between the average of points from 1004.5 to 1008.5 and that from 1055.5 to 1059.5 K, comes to 1.50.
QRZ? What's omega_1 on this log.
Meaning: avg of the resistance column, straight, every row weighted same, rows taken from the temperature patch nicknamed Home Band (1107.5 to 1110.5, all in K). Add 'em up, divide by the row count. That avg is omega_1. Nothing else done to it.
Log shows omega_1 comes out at 36.1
